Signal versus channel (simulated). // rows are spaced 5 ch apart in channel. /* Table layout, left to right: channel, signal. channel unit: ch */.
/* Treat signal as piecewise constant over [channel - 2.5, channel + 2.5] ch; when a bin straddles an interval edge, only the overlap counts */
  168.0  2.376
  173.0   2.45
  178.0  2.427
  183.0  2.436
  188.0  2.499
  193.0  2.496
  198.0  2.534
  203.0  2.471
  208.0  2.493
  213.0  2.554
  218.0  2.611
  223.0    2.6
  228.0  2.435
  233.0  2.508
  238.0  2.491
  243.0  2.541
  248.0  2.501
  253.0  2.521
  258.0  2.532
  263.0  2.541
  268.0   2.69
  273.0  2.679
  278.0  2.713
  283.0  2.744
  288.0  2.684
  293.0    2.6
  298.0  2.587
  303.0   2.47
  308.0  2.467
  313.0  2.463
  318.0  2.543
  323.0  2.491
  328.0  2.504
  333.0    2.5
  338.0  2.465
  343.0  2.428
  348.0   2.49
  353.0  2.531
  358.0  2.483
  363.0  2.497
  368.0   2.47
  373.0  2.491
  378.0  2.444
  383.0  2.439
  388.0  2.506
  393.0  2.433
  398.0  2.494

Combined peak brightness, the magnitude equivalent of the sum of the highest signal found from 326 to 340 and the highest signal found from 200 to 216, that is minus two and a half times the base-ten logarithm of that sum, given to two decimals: -1.76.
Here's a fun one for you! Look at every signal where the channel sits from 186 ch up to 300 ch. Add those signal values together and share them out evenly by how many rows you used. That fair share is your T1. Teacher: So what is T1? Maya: 2.57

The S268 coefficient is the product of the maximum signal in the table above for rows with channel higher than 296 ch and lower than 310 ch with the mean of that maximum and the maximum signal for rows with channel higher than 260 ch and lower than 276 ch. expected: 6.8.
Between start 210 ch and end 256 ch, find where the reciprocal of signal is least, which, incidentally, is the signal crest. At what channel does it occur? 218.0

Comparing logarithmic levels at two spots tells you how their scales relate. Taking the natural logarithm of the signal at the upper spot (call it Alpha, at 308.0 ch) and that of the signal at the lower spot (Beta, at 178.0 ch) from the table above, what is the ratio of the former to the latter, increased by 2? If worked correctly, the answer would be 3.02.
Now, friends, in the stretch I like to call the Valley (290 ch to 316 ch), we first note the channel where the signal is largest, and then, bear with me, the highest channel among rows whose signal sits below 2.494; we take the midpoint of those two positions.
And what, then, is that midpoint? 303.0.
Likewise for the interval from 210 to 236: 223.0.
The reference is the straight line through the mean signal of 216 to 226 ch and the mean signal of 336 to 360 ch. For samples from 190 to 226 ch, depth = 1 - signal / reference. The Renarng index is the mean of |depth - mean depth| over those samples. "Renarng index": 0.020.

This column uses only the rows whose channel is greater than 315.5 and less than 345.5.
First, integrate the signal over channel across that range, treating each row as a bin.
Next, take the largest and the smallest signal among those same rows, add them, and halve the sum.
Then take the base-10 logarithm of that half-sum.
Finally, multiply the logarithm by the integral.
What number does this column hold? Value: 30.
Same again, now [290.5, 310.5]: 20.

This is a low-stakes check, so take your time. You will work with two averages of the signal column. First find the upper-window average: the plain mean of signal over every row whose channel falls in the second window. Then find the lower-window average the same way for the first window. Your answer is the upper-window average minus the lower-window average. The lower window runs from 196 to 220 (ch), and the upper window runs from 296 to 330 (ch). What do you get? -0.029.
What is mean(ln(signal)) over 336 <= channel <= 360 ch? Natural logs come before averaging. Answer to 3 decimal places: 0.908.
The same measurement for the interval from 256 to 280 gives 0.967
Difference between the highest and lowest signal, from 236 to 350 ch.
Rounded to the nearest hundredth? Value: 0.32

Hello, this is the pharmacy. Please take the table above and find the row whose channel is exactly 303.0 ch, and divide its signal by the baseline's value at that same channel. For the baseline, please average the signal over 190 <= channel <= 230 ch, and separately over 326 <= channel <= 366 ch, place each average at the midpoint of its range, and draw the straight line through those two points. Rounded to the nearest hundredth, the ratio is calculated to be 0.99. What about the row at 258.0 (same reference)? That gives 1.01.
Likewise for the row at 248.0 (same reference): 0.99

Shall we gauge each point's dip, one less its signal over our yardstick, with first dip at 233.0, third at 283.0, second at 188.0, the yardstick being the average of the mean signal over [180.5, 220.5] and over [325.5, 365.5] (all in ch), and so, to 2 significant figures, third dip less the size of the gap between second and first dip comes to -0.10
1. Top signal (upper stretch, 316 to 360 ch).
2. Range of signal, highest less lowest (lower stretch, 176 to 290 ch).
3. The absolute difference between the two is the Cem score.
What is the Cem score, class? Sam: 2.23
